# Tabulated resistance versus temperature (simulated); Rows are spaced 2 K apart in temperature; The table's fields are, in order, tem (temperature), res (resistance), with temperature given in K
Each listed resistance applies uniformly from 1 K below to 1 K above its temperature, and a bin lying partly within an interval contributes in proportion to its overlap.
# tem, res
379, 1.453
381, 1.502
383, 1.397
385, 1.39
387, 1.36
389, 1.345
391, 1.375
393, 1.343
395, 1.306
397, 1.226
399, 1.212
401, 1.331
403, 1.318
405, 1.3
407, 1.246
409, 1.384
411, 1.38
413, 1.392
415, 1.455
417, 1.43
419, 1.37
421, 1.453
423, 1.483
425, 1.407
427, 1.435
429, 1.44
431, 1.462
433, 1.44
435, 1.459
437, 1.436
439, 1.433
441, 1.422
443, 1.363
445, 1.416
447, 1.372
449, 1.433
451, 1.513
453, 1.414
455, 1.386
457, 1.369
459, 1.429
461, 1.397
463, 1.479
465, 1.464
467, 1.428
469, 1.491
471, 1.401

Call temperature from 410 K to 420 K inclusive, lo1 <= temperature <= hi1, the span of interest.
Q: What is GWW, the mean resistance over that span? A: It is 1.41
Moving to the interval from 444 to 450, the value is 1.41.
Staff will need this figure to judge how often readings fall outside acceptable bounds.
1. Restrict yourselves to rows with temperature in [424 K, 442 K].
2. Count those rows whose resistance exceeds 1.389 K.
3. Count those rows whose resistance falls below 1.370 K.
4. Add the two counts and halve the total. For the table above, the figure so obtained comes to 4.5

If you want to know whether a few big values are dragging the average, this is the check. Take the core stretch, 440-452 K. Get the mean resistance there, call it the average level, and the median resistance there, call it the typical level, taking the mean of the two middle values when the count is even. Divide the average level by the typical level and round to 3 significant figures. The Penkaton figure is 1.00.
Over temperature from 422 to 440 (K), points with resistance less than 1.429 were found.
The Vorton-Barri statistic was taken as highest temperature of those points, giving 425 K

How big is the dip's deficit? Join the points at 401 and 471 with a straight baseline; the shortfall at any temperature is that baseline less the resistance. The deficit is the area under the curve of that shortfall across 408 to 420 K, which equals -0.69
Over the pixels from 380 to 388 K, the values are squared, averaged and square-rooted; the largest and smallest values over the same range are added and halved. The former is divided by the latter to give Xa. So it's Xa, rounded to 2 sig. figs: 0.99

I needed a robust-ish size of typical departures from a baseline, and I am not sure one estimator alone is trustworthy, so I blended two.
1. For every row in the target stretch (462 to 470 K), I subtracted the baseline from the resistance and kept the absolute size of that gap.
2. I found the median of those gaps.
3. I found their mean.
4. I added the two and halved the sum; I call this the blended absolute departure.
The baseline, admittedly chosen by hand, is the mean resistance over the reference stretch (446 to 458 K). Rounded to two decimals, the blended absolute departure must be 0.05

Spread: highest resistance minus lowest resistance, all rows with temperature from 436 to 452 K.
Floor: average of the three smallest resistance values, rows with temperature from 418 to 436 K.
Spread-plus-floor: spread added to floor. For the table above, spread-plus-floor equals 1.55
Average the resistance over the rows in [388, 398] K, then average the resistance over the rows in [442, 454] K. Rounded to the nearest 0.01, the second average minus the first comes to 0.10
